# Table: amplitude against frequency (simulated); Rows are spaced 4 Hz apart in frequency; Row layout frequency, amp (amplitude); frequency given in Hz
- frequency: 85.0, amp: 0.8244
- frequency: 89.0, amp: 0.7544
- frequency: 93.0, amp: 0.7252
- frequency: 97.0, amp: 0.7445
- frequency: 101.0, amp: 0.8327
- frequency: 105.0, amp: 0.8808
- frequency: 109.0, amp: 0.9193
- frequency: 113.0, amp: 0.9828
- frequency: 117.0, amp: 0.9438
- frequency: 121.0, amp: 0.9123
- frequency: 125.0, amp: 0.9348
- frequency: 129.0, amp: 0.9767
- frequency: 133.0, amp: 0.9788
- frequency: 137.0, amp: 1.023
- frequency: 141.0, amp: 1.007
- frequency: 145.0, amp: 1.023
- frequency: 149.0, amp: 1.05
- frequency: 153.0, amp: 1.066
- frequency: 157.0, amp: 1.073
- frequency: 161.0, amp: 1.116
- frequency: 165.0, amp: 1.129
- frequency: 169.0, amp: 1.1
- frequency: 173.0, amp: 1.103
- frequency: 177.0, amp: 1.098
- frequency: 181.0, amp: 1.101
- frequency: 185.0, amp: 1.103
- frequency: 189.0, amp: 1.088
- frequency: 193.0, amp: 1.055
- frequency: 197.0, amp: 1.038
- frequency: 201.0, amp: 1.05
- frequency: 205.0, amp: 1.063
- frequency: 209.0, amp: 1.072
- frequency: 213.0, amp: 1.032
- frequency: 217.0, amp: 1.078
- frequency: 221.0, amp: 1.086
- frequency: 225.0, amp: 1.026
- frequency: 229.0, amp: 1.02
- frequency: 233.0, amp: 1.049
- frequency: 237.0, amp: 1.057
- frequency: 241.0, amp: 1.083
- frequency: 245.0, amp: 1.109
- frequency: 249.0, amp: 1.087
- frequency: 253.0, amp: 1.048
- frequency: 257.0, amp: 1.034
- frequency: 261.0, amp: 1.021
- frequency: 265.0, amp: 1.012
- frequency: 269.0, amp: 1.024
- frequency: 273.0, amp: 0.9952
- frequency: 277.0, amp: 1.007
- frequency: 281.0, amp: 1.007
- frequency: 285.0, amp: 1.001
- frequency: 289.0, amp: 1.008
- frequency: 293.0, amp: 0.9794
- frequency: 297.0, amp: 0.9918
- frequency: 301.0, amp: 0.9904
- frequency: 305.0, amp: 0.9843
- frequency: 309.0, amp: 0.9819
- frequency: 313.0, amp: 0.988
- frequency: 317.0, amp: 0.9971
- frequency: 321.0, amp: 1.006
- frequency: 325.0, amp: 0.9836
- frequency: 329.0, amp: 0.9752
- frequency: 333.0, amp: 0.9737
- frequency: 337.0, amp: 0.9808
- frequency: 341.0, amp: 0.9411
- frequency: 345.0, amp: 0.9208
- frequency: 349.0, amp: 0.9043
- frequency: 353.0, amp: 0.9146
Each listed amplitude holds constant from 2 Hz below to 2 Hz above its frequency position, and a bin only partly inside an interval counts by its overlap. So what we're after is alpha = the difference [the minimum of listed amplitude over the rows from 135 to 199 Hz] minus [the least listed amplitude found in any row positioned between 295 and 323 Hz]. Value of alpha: 0.025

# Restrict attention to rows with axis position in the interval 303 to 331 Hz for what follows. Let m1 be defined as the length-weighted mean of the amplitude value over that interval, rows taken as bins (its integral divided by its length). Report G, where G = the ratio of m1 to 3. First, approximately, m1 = 0.99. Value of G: 0.329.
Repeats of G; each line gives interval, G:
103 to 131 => 0.312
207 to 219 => 0.354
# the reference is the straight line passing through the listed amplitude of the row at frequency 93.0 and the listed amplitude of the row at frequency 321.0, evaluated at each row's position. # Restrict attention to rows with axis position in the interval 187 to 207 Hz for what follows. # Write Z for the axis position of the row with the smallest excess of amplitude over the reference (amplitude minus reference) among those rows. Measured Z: 197.0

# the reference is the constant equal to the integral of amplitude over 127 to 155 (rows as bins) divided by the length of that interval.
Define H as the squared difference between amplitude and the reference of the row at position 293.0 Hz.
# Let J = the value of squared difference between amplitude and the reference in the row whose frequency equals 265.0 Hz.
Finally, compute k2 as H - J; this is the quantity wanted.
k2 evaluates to 0.001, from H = 0.001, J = 0.000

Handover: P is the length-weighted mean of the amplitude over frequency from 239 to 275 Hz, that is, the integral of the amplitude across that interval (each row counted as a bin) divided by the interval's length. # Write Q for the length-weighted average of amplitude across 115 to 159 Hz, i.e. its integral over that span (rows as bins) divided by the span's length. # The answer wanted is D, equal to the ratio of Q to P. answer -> 0.96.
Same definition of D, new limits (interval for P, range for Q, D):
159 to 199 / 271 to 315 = 0.91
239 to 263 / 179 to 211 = 1.01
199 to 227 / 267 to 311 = 0.94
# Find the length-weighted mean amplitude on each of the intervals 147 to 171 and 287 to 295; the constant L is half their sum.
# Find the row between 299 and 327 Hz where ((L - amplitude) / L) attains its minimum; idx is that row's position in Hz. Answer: 321.0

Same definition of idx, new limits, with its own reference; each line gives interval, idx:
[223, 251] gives 245.0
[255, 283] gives 257.0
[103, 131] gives 113.0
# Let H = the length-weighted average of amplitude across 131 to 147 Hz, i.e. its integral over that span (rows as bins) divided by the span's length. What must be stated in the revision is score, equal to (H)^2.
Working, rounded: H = 1.01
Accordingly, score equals 1.02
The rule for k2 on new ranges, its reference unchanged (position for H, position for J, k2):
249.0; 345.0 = -0.005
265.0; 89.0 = -0.069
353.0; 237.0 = 0.009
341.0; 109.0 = -0.004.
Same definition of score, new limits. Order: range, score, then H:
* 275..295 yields 1.00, 1.00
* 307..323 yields 0.99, 0.99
